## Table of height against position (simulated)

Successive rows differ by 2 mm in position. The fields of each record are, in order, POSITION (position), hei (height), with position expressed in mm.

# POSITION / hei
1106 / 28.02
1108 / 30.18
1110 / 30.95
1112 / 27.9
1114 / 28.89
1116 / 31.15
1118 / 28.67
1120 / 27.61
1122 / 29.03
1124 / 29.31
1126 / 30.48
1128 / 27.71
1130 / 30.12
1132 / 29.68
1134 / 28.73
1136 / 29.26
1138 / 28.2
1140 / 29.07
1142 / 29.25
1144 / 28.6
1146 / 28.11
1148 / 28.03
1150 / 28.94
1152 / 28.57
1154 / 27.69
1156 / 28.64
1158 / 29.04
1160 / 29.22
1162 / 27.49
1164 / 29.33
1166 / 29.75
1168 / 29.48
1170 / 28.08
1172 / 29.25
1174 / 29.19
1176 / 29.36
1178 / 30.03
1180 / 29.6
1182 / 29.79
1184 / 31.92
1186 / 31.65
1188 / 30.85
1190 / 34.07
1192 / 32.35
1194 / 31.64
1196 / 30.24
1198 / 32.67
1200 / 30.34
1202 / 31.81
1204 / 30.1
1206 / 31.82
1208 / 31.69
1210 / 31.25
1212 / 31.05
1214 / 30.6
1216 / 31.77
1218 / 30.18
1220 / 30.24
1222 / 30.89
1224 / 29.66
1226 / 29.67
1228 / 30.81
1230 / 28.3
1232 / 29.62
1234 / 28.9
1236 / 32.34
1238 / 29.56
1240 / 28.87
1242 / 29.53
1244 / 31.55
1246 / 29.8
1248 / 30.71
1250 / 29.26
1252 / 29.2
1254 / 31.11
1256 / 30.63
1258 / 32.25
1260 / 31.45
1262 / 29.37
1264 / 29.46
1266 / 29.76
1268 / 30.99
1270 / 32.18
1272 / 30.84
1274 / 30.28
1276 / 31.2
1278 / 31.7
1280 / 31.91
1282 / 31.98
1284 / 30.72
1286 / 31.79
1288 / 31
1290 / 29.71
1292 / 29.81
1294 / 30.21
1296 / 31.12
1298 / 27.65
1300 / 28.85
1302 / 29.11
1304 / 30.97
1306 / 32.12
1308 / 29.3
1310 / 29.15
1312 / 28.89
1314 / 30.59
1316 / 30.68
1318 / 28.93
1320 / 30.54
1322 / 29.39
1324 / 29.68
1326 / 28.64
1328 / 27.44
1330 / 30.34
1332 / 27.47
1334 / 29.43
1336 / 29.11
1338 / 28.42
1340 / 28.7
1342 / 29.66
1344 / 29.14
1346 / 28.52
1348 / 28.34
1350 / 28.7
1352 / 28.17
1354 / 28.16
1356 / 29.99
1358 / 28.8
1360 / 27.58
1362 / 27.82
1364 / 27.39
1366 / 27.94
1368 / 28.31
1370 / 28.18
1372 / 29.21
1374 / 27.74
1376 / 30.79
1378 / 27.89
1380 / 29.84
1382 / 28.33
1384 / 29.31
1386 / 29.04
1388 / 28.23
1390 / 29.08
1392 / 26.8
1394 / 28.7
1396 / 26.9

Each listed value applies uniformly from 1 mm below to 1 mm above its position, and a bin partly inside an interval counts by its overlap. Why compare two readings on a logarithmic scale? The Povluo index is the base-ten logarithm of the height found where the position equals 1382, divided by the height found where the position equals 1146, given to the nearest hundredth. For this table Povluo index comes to 0.00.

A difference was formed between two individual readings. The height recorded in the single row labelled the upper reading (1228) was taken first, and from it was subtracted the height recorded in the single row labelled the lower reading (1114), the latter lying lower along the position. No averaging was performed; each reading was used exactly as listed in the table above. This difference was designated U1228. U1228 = 1.9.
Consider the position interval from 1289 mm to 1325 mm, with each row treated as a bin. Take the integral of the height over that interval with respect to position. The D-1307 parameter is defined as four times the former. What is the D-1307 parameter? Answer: 4294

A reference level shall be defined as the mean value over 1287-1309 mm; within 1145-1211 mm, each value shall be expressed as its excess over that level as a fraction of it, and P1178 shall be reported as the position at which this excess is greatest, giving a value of 1190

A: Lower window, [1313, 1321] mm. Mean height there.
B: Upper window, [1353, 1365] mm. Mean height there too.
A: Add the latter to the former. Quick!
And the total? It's 58.5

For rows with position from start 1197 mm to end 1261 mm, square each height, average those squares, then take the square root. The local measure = 30.6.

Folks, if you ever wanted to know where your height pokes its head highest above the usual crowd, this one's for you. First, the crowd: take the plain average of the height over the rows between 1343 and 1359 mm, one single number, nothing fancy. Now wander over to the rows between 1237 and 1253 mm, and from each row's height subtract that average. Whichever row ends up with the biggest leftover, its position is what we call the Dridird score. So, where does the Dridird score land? 1244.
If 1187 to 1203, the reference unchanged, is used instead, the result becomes 1190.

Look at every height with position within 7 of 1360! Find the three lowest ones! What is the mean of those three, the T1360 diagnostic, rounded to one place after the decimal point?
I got 27.6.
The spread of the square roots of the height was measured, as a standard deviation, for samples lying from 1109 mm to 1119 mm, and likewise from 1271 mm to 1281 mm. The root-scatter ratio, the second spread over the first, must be 0.44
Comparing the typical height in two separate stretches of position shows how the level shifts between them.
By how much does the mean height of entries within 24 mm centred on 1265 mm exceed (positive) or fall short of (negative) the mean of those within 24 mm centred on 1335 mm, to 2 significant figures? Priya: 1.9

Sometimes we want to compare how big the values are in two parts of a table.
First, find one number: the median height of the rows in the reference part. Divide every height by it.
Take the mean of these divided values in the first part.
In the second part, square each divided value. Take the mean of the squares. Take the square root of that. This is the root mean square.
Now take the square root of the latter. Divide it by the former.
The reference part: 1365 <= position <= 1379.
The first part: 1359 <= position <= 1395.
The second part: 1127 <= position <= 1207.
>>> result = 1.02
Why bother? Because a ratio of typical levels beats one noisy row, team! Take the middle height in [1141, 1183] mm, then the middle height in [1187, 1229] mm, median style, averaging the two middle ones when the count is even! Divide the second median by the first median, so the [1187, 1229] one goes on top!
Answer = 1.058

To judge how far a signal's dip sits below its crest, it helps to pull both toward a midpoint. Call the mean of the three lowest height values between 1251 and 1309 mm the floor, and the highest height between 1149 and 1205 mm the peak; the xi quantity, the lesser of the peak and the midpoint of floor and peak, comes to 31.3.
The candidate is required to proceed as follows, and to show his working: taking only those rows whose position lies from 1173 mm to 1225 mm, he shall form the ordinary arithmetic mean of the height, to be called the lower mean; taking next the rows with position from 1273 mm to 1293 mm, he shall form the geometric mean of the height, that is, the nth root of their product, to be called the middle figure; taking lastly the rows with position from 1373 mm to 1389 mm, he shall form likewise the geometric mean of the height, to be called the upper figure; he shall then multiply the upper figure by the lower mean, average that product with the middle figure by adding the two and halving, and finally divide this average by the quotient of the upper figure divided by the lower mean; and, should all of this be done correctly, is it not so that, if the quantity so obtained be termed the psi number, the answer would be 496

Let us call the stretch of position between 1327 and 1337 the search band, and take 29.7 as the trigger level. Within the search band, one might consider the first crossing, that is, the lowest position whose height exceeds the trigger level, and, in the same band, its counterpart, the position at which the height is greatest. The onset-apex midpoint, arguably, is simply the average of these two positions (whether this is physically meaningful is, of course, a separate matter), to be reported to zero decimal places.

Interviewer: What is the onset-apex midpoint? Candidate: 1330 mm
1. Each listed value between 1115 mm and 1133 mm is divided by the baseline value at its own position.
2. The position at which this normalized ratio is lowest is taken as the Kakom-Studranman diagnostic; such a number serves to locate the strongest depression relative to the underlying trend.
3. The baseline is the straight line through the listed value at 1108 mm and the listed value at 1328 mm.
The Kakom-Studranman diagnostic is 1120 mm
